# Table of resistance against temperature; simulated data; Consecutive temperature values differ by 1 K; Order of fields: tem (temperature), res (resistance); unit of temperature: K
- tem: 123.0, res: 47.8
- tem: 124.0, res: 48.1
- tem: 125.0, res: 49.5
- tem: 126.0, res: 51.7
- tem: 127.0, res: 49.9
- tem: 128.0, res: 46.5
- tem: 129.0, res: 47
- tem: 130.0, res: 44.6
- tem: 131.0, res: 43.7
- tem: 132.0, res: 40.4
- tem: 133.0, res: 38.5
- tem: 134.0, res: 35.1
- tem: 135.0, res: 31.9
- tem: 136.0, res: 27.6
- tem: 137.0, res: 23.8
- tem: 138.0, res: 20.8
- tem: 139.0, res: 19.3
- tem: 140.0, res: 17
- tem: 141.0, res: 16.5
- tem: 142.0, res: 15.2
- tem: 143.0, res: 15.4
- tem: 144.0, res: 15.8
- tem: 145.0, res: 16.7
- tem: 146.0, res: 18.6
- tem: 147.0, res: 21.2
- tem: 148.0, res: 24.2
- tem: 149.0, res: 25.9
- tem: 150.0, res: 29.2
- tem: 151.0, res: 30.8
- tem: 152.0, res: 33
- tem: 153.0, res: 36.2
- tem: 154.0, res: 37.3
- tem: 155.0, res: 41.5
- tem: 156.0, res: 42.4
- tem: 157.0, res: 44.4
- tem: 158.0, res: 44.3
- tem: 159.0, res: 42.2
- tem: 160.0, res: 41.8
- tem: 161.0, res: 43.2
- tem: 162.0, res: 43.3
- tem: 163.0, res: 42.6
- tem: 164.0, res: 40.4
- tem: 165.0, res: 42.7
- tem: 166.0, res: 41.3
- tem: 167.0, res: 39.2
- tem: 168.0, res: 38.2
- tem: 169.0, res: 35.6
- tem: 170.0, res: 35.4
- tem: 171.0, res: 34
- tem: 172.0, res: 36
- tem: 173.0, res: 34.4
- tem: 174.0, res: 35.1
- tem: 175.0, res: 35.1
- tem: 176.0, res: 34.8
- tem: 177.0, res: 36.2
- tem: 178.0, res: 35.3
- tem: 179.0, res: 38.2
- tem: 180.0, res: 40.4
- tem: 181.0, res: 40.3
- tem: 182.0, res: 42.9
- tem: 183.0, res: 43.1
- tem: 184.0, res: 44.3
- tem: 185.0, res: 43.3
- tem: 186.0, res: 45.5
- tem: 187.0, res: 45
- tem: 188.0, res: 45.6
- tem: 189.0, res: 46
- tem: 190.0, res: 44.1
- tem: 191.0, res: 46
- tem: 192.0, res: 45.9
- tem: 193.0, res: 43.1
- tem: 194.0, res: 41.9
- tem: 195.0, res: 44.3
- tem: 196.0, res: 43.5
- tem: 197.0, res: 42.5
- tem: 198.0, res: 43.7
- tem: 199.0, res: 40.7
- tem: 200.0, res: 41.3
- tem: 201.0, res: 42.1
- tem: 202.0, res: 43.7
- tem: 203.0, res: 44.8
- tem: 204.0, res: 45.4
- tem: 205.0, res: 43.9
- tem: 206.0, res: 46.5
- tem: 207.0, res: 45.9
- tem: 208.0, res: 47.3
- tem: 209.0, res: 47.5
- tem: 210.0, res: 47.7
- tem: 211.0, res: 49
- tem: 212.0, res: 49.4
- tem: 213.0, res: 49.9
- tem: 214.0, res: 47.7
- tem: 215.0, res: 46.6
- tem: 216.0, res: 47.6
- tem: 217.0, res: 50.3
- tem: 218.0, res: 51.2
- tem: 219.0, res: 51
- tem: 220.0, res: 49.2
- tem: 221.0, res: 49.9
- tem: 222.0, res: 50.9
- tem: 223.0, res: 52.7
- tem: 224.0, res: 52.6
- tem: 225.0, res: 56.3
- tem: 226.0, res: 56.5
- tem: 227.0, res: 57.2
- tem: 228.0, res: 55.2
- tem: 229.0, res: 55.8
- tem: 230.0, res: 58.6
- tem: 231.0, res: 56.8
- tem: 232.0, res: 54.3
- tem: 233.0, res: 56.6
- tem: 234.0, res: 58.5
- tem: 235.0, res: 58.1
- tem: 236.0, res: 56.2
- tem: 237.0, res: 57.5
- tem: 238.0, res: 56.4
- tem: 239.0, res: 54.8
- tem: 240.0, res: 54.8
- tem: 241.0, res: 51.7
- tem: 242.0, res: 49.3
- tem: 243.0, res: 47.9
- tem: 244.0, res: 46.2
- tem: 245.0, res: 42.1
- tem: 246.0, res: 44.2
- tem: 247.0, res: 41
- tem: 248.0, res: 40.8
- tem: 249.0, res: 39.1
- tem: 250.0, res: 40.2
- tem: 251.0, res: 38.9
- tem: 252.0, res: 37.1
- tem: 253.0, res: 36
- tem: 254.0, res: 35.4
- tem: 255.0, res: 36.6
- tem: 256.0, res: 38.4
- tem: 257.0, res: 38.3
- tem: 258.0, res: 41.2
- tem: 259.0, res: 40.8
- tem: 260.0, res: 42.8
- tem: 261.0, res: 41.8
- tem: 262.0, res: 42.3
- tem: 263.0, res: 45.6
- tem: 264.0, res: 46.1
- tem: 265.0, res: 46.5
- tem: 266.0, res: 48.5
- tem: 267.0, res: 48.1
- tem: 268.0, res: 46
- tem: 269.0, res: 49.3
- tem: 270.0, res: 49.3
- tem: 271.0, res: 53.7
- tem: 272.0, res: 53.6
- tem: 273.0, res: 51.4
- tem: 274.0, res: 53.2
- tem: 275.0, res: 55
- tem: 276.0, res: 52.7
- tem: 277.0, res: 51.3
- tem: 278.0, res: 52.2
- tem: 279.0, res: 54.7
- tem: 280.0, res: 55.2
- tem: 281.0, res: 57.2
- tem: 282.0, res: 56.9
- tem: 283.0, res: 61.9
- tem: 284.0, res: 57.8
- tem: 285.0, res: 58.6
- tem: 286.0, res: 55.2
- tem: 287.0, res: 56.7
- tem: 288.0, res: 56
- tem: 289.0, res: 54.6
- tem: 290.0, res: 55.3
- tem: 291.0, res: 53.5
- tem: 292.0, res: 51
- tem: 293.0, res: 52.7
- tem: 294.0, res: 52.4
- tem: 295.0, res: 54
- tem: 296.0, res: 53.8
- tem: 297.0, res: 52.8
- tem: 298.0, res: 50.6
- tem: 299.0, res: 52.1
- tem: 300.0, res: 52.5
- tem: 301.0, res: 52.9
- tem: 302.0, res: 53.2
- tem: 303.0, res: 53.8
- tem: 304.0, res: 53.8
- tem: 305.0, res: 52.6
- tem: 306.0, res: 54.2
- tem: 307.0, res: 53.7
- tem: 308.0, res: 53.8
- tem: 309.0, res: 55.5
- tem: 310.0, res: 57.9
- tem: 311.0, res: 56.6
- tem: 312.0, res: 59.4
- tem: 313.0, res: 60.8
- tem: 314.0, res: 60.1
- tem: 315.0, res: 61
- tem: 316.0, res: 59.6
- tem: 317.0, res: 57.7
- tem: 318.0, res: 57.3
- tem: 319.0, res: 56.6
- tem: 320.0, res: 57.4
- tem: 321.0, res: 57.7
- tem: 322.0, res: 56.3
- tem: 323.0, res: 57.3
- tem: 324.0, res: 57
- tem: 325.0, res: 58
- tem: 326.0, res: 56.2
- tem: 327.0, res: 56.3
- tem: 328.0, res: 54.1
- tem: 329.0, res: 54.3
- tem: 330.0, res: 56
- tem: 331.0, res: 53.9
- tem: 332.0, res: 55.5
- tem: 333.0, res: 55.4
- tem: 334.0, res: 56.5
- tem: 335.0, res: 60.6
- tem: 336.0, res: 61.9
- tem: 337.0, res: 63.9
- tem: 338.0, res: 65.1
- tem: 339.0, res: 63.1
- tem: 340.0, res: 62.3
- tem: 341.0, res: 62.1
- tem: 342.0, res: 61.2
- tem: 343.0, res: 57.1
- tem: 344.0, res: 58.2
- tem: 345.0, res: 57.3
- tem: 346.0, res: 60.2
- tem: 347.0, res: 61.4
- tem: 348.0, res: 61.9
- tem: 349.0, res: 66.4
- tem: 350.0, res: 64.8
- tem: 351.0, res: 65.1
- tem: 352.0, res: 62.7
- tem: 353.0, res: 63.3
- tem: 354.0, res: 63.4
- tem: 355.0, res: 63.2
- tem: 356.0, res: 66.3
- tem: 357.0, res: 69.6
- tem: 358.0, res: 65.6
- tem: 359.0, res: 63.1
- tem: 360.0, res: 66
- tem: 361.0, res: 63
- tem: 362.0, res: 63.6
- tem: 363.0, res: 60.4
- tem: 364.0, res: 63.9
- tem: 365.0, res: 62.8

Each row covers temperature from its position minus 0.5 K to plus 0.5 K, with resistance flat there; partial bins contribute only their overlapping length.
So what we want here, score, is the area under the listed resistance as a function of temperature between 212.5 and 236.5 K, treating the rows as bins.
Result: 1280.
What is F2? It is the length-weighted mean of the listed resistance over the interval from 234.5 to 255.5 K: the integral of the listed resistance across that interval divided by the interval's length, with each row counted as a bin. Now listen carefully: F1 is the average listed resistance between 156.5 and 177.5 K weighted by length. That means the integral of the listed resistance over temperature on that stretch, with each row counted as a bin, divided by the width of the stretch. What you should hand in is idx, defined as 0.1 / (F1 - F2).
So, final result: -0.015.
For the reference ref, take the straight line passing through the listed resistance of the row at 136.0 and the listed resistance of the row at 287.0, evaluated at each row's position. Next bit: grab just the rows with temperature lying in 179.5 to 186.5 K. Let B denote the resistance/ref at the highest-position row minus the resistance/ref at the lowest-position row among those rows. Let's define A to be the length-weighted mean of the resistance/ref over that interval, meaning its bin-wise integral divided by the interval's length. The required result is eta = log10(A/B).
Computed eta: 1.1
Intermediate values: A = 1.17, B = 0.10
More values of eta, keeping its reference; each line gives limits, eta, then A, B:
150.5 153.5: 0.8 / 1.09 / 0.16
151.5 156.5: 0.7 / 1.22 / 0.27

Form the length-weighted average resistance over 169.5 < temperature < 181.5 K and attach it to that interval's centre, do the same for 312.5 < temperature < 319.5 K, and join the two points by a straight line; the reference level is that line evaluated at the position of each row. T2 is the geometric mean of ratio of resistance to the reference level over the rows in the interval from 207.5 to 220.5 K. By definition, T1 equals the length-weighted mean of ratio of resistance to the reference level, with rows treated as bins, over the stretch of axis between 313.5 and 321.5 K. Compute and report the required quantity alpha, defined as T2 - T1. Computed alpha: 0.16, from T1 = 0.99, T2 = 1.15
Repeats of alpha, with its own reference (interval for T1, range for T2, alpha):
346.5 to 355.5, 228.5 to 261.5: -0.01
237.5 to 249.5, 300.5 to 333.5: -0.05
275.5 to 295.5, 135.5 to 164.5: -0.15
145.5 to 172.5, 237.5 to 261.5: -0.20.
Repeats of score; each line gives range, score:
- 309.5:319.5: 587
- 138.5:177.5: 1276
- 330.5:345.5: 894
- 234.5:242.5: 439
